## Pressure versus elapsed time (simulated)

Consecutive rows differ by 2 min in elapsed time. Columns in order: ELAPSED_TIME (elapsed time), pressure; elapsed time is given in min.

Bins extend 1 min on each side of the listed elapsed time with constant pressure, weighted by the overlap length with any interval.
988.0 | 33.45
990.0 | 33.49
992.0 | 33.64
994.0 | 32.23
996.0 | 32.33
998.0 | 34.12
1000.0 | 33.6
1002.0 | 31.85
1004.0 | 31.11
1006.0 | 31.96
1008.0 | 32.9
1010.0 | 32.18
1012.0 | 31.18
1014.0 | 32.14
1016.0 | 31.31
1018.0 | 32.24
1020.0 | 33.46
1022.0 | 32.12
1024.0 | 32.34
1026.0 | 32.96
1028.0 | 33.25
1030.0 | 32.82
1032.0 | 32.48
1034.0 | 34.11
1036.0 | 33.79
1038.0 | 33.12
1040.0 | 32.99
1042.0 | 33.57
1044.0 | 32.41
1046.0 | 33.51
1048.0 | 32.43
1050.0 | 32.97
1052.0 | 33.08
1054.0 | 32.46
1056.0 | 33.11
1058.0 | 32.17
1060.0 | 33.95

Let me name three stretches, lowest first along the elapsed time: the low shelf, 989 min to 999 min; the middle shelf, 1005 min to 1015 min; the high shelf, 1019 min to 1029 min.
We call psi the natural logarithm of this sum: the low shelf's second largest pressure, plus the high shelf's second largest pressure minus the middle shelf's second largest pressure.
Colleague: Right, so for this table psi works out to 3.55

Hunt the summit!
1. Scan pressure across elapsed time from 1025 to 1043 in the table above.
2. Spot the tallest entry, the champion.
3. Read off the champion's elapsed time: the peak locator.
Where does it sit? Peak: 1034.0 min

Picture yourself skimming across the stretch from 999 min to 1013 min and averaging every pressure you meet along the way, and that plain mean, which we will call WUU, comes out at 32.1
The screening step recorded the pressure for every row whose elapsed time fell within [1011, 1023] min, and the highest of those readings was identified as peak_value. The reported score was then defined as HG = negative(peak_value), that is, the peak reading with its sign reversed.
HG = -33.5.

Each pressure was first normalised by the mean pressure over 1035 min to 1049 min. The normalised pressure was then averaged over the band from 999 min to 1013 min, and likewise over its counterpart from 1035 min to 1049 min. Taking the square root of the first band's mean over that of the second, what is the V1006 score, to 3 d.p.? 0.985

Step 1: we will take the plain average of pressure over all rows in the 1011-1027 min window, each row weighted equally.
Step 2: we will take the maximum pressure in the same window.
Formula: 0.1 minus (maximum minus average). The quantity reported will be -1.1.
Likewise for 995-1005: -1.4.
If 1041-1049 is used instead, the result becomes -0.5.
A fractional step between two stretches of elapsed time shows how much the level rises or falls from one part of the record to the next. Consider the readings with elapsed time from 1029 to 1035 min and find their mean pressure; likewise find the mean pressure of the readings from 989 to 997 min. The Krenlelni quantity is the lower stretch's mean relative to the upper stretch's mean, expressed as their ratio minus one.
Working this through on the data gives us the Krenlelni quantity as -0.006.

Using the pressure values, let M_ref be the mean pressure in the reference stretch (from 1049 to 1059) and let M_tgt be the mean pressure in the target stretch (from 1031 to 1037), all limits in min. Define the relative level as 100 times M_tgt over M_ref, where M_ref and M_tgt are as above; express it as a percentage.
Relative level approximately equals 102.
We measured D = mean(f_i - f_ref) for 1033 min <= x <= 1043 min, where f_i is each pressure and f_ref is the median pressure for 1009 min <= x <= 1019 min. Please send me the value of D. 1.38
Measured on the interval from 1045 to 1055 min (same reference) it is 0.75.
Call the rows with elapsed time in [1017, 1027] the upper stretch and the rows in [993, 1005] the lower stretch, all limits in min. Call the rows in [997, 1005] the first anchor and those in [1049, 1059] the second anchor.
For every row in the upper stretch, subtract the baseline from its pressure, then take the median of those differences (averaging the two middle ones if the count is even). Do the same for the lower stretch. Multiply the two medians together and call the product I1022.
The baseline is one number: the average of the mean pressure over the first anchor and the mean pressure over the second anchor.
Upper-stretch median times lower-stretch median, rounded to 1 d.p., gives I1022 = 0.2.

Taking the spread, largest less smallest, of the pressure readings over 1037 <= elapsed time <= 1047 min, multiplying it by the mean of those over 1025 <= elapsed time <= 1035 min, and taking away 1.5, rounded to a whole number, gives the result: 37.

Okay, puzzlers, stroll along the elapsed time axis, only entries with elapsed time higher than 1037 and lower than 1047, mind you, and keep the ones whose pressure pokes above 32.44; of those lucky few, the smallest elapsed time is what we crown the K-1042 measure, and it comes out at 1038.0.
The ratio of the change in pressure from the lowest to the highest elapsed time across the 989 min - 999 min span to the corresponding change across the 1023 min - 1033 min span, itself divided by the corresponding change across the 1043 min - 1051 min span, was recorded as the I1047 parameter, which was 8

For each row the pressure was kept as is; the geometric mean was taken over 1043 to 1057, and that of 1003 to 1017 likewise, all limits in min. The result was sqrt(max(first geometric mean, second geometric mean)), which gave 5.73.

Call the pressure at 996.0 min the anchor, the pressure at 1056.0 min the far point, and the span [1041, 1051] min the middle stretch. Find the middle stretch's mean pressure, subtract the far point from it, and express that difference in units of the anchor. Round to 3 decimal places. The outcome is -0.004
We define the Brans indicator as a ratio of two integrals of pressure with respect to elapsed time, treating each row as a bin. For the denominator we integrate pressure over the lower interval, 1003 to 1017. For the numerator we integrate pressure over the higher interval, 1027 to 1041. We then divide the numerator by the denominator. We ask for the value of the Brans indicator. 1.04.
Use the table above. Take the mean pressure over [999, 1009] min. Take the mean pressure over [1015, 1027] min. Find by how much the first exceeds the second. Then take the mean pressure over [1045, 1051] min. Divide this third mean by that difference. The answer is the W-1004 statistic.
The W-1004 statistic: -272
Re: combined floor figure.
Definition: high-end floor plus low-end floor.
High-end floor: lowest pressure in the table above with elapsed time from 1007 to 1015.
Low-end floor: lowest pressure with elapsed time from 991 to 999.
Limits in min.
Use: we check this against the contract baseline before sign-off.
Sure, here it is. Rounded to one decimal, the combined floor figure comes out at 63.4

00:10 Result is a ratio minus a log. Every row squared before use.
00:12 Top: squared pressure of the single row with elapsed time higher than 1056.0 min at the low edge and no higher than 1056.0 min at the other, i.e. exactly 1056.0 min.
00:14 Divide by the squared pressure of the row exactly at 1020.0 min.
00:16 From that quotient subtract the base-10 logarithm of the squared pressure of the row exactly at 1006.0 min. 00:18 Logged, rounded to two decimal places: -2.03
